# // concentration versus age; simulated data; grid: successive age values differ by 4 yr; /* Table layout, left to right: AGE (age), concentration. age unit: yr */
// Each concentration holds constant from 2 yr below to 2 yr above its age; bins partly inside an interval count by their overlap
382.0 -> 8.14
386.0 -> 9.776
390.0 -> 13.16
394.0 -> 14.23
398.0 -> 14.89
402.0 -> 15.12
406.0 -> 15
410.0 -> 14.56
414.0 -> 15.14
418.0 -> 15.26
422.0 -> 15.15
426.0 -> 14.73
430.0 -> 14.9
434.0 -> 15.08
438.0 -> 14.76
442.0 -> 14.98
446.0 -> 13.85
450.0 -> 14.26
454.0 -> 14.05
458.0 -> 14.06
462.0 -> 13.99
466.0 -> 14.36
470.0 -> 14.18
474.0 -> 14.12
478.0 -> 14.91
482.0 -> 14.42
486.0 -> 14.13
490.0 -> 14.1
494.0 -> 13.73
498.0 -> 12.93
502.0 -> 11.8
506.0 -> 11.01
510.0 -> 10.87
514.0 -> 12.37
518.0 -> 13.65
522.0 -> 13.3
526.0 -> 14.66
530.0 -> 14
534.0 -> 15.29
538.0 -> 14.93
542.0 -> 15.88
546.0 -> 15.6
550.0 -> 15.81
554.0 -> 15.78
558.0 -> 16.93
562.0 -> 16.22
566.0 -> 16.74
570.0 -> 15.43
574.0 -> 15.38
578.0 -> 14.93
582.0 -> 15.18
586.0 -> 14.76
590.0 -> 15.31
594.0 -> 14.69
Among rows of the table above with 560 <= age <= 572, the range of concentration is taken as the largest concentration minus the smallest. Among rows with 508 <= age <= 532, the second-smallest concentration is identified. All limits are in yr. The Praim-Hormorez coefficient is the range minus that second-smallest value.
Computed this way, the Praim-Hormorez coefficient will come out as -11.1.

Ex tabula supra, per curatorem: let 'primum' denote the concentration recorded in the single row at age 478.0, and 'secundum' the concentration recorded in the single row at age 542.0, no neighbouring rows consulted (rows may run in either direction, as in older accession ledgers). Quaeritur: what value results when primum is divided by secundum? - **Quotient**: 0.94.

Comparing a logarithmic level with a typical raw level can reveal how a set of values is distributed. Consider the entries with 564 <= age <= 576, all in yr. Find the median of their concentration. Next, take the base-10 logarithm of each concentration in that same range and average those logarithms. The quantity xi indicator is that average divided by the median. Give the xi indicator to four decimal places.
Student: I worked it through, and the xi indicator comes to 0.0778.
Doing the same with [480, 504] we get 0.0812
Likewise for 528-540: 0.0782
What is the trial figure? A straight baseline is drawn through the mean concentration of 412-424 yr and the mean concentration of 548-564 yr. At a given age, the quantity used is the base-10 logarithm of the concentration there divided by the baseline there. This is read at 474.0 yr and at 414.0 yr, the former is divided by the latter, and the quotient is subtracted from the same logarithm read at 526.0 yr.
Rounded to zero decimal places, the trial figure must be -105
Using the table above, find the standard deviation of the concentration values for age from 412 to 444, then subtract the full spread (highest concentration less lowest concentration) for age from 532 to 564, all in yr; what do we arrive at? -1.8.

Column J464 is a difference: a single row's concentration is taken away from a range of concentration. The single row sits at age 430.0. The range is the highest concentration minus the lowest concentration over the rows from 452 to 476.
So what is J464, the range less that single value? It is -14.5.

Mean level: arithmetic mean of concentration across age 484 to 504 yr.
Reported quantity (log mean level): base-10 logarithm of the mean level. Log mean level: 1.13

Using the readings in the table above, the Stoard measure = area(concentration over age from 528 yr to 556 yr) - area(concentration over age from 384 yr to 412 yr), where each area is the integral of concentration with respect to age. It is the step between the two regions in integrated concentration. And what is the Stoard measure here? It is 42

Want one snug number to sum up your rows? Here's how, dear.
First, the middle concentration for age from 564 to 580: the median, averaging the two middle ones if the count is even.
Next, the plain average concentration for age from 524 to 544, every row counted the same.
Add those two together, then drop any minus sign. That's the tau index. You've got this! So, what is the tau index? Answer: 30.4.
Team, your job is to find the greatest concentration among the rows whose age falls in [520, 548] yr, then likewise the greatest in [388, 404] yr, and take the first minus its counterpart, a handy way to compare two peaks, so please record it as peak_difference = 0.8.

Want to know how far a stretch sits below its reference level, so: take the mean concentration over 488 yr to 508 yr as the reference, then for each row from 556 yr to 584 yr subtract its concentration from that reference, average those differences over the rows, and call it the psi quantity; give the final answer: -3.1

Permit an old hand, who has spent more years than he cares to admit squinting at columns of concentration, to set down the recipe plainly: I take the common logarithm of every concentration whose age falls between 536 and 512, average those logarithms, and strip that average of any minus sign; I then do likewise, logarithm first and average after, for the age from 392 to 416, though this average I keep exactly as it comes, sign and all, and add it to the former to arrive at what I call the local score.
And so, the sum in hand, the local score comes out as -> 2.31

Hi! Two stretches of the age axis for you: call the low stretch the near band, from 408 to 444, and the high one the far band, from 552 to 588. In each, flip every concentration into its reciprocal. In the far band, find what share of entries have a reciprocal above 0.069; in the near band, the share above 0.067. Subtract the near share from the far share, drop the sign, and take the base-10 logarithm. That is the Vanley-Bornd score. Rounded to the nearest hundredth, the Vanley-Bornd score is -0.35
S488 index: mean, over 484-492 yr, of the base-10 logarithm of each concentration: 1.150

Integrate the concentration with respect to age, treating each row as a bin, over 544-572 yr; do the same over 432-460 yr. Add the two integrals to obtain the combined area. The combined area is 854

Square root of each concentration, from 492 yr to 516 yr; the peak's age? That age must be 494.0 yr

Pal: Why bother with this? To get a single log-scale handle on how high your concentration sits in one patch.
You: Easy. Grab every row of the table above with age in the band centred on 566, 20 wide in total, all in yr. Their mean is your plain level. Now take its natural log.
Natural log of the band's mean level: 2.78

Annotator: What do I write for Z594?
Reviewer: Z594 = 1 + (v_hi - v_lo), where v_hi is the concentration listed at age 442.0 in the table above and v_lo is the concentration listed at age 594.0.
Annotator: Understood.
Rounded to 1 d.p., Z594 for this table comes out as 1.3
